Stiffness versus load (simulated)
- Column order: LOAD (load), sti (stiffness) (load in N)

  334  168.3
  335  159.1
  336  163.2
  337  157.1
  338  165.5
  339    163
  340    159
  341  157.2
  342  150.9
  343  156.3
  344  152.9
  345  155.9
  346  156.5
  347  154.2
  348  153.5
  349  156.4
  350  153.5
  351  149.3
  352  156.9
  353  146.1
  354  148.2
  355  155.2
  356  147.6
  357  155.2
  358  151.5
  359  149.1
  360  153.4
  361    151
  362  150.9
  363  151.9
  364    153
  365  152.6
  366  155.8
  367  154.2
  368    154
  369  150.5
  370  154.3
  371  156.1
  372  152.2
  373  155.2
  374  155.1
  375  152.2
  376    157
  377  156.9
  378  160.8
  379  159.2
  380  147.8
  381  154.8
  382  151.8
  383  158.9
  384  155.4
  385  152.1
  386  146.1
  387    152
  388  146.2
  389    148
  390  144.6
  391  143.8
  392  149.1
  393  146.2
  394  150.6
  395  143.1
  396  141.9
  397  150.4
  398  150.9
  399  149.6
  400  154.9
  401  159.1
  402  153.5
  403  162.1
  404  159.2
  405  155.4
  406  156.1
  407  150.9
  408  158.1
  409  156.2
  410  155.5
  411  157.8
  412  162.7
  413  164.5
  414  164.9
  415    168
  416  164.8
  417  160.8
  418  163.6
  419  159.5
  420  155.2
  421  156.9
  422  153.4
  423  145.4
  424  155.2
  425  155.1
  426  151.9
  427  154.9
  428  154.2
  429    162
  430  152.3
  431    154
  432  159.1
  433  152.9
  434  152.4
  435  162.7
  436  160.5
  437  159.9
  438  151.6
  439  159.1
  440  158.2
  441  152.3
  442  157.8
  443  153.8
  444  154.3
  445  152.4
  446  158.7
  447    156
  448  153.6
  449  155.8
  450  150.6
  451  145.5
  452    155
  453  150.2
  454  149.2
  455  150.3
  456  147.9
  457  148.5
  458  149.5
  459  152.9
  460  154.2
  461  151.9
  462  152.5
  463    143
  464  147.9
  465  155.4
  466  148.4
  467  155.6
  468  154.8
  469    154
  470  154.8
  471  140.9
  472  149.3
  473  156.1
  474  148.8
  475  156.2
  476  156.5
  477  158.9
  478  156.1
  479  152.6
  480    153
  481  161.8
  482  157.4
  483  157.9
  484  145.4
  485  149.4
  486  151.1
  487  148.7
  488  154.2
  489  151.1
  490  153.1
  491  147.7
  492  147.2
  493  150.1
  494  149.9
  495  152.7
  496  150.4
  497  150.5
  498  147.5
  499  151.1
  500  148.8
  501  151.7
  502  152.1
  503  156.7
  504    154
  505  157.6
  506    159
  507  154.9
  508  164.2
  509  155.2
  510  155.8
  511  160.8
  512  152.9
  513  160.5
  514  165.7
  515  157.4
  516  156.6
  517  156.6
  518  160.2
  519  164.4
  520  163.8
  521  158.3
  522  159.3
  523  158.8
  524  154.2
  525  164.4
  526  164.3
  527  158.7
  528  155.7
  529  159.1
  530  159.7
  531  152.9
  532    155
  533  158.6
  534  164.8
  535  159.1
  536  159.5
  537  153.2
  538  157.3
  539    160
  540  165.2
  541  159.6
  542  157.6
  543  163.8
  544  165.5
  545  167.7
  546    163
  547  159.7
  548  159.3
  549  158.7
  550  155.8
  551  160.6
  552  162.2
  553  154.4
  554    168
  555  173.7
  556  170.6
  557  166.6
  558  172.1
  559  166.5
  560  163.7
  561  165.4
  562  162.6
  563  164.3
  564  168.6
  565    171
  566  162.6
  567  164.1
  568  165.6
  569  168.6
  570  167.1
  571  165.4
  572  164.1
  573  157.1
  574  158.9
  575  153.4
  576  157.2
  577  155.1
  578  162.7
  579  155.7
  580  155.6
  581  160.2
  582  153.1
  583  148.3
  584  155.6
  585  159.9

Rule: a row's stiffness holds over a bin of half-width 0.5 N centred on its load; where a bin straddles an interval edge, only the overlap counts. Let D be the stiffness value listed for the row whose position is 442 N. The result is 157.8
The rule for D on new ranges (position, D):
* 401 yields 159.1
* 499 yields 151.1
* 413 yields 164.5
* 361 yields 151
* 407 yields 150.9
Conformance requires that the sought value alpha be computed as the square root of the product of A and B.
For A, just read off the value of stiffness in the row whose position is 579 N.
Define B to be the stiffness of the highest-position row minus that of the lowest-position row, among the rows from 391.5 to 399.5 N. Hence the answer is 8.8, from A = 155.7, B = 0.50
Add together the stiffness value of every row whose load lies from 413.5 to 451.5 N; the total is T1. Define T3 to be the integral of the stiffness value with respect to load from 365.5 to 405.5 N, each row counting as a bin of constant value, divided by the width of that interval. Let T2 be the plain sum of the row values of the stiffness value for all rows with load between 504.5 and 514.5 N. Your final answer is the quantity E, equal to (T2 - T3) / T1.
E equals 0.2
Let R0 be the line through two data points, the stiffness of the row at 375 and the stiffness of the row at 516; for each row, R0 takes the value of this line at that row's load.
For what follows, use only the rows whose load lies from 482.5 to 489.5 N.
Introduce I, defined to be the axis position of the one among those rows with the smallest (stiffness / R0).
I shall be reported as 484 N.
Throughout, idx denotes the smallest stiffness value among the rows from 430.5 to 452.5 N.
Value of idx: 145.5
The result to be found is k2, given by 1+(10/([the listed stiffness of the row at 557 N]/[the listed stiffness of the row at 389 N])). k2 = 9.9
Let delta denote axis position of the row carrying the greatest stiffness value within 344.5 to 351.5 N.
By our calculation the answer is 346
